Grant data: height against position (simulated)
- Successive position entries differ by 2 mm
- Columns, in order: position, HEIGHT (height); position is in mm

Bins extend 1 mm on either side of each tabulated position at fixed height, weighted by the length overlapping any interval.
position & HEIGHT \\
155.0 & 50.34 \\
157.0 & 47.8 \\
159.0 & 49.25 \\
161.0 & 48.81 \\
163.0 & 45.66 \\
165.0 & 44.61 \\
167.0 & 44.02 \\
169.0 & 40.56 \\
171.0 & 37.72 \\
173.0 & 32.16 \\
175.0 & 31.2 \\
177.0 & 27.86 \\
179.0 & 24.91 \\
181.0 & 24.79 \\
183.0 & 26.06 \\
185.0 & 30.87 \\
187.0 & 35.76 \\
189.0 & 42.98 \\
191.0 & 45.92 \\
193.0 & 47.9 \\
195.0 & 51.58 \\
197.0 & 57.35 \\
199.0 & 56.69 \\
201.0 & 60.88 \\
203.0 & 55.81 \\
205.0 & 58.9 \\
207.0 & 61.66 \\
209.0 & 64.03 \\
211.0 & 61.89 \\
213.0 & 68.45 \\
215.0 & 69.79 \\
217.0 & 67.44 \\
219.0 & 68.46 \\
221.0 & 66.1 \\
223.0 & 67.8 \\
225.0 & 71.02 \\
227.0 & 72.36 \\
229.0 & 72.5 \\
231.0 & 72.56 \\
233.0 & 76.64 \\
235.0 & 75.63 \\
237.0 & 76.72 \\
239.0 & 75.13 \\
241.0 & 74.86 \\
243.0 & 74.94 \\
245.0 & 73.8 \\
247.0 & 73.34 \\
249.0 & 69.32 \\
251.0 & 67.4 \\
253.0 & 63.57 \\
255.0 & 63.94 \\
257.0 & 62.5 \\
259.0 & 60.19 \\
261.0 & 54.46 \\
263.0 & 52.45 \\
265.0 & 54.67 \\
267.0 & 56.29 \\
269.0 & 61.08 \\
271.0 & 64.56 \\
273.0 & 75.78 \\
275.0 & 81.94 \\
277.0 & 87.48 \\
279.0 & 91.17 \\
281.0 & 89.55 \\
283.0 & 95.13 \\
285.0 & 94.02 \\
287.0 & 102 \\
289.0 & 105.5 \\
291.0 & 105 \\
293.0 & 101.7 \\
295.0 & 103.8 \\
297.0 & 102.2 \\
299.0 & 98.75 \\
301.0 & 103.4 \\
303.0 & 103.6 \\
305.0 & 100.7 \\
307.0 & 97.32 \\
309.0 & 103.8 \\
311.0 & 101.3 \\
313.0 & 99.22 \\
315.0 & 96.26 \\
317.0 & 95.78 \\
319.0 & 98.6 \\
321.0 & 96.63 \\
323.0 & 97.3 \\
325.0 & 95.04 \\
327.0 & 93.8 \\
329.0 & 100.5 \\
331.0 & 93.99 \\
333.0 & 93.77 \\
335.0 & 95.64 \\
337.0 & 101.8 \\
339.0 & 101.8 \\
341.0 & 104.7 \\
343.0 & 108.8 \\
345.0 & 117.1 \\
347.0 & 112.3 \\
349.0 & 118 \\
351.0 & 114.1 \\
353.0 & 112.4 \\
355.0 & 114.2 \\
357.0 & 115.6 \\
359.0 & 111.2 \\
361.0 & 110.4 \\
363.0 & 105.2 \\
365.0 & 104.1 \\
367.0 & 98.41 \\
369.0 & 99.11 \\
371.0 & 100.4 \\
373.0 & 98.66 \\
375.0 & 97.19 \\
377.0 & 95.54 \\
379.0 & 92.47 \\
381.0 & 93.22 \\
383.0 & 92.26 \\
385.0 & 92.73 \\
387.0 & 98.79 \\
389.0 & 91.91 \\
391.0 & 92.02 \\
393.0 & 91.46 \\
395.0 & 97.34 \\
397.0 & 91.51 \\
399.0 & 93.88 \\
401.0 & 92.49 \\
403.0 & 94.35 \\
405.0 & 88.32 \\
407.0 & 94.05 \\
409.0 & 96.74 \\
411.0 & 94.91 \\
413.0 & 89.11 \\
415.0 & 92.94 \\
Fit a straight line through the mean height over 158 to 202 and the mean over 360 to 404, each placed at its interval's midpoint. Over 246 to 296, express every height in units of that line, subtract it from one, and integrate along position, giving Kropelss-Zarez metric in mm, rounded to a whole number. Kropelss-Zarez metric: -8 mm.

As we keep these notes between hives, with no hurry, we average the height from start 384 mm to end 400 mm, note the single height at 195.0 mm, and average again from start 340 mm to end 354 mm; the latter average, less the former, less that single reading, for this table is -33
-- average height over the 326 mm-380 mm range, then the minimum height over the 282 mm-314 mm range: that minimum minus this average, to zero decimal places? -10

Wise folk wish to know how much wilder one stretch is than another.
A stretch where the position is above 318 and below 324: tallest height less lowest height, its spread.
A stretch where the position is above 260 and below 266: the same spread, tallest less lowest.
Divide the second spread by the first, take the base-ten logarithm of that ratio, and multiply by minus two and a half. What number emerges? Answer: -0.1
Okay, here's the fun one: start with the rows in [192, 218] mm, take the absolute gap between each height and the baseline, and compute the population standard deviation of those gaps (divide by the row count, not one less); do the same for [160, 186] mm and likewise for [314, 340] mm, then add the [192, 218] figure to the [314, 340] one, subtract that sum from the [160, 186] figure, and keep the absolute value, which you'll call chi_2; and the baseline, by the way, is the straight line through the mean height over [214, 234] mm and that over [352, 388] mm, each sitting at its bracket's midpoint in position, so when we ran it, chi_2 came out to 2.7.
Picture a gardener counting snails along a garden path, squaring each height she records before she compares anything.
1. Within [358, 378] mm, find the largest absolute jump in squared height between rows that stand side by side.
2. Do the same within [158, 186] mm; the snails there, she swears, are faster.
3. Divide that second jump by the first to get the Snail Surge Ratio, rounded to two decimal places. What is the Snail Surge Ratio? 0.34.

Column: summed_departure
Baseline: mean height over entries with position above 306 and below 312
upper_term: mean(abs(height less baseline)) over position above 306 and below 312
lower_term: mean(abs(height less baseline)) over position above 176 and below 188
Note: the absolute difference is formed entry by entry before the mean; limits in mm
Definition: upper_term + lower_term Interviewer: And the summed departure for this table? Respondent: 75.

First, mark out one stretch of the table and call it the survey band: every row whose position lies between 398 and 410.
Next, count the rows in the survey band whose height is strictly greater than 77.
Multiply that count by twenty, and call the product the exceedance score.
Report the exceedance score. 120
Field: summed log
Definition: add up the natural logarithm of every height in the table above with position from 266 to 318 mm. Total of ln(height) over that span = 117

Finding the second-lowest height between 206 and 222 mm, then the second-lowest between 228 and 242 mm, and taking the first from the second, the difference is 11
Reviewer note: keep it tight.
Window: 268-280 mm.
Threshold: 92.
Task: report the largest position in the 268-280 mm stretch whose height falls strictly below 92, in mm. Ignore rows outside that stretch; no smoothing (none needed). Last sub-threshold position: 279.0 mm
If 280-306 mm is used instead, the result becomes 281.0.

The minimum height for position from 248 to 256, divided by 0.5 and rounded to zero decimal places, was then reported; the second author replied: 127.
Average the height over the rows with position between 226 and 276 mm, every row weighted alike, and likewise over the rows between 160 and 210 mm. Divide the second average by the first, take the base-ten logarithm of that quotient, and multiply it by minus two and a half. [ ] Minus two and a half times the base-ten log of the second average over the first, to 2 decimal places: 0.48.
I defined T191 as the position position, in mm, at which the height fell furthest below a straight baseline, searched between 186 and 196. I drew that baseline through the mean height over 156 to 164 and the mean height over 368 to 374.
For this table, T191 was 187.0 mm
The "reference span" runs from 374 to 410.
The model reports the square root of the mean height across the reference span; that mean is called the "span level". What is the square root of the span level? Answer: 9.7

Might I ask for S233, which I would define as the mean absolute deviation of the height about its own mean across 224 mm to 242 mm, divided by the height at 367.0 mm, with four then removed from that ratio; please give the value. -3.98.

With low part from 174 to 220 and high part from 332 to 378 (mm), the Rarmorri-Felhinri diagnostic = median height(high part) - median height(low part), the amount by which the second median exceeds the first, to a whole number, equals 49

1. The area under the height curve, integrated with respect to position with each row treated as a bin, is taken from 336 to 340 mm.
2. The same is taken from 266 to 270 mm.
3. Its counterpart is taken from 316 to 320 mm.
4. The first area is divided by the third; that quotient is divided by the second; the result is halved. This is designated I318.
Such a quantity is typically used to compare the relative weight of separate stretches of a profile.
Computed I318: 0.0022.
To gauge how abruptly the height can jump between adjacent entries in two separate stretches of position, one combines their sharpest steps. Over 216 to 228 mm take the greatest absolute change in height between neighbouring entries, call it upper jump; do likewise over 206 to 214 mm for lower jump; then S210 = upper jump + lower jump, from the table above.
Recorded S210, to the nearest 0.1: 9.8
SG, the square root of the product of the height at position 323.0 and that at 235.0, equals 86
